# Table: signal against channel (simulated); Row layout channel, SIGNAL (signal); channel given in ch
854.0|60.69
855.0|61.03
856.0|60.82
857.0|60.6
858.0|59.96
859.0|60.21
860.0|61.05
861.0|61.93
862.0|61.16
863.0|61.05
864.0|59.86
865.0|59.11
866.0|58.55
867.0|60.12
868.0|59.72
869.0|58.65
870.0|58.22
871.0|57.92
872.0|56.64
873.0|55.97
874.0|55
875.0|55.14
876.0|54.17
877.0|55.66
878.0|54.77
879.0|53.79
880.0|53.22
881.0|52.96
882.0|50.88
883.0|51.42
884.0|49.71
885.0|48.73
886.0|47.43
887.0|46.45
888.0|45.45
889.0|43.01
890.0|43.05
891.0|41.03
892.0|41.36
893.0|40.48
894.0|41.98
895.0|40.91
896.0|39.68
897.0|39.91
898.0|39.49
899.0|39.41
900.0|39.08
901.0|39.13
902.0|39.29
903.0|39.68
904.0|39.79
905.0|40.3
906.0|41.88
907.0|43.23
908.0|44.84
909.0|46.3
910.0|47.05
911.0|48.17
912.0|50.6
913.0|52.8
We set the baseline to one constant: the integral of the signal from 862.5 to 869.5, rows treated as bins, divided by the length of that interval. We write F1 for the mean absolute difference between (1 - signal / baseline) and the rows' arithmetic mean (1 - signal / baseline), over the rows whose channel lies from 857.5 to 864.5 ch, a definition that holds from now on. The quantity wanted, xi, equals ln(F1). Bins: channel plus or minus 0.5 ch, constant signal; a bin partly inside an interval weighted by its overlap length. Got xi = -4.55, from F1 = 0.011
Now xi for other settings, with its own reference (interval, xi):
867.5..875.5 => -3.70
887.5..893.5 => -3.72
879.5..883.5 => -4.12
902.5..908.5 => -3.56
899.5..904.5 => -5.39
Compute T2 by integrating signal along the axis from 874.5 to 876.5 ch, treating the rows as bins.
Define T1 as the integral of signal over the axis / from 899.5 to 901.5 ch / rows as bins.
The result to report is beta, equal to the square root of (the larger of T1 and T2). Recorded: 10.5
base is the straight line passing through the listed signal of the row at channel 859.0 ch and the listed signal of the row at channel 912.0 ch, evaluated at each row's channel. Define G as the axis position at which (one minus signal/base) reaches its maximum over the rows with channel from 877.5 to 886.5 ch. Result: 886.0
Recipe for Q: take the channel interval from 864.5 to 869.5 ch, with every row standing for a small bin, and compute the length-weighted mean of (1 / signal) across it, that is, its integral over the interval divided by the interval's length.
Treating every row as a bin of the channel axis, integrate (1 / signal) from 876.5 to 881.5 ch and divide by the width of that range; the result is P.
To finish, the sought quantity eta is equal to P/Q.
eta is 1.1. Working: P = 0.018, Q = 0.0169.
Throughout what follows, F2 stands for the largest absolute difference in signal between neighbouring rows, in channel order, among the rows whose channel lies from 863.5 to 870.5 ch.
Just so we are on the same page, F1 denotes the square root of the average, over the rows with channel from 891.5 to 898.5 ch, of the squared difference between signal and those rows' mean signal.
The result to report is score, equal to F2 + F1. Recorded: 2.4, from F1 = 0.9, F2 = 1.6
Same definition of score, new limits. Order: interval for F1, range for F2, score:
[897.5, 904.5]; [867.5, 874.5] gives 1.5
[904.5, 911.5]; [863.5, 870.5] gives 4.2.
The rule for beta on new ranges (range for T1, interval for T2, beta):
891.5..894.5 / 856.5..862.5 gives 19.1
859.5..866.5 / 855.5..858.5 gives 20.6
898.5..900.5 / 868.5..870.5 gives 10.8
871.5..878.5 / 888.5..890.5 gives 19.7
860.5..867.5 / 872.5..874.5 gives 20.5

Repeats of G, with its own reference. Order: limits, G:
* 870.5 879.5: 876.0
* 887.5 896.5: 896.0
